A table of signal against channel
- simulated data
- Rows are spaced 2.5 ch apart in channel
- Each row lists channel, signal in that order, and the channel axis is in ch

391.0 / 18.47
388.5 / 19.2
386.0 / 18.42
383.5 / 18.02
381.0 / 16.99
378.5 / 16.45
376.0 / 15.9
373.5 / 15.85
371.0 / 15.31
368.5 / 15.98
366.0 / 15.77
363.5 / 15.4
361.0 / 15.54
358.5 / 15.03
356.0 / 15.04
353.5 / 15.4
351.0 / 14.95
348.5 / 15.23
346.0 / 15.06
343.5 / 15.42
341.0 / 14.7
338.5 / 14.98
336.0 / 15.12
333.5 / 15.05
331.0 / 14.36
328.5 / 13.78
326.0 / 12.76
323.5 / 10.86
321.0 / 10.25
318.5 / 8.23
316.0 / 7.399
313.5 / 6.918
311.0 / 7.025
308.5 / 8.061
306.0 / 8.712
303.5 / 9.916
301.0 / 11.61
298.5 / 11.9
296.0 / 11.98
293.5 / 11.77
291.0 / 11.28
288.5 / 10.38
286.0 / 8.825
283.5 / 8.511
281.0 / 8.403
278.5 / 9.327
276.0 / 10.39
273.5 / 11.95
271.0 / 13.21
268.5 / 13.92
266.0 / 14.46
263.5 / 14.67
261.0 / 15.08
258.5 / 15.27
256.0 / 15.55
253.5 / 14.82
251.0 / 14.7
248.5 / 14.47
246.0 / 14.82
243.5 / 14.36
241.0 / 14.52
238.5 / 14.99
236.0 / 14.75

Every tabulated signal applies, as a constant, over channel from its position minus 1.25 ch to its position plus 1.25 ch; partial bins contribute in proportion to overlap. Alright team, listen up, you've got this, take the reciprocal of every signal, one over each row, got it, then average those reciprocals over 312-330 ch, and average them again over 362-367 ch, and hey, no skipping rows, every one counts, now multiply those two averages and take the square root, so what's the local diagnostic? 0.082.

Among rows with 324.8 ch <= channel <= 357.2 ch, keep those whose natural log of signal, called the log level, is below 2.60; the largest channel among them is 326.0 ch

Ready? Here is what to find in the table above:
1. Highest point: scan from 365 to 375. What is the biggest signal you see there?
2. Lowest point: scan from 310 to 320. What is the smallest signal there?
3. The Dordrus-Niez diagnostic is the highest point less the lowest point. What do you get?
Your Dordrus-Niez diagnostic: 9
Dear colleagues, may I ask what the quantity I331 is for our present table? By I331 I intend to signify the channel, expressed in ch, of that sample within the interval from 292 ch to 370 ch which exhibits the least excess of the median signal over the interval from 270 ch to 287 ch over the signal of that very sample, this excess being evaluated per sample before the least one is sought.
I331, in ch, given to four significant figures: 368.5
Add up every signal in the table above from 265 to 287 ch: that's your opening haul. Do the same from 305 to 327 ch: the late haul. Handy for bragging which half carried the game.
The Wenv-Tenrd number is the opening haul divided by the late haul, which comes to 1.23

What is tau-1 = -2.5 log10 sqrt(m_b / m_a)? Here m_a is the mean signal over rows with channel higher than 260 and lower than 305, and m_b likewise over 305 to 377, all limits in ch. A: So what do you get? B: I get -0.08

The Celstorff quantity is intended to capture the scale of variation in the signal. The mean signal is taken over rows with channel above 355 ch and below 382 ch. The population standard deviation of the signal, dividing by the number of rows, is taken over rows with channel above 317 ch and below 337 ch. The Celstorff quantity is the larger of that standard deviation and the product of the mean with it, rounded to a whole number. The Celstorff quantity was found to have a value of 37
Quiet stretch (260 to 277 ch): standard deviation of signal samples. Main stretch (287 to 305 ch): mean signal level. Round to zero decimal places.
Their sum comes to 13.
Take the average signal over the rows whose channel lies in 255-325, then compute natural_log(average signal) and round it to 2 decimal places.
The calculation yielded 2.39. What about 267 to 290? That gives 2.36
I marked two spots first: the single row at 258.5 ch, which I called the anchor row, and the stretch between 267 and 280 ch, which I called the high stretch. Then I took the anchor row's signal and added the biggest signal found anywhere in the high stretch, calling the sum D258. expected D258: 29.2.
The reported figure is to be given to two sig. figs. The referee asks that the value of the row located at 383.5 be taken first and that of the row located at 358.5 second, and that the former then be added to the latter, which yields 33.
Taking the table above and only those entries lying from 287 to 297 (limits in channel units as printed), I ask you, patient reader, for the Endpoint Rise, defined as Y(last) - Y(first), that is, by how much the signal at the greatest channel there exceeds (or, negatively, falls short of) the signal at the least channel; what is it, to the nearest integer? 2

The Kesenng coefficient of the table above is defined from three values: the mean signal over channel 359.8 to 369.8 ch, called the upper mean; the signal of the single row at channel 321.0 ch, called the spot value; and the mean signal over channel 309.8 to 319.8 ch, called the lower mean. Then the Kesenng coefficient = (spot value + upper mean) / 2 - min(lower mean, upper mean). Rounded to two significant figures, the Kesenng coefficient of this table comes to 5.6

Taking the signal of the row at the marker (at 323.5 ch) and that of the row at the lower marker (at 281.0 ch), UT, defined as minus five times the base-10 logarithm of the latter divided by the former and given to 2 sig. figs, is 0.56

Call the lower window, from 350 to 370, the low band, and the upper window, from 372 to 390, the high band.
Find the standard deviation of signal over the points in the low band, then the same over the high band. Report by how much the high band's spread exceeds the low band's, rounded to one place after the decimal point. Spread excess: 0.9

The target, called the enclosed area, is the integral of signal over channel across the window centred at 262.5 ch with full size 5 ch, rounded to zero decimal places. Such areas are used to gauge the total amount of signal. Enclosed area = 74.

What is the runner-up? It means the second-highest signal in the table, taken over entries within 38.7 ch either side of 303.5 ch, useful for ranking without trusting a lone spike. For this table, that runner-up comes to 15.05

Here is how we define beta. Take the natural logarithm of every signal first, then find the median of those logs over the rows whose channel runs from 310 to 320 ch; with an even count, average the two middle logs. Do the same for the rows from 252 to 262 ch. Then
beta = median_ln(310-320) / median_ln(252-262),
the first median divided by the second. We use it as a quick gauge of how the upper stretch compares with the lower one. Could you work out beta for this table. 0.73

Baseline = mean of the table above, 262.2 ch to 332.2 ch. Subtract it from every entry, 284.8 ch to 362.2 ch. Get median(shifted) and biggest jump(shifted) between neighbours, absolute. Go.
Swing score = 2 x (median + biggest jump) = 7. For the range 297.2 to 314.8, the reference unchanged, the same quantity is -1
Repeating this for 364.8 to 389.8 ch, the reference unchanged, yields 13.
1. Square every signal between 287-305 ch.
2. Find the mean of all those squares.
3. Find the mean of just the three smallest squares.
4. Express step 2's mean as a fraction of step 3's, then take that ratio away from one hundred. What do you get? 98.9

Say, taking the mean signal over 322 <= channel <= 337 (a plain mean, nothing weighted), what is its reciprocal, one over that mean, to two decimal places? 0.07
